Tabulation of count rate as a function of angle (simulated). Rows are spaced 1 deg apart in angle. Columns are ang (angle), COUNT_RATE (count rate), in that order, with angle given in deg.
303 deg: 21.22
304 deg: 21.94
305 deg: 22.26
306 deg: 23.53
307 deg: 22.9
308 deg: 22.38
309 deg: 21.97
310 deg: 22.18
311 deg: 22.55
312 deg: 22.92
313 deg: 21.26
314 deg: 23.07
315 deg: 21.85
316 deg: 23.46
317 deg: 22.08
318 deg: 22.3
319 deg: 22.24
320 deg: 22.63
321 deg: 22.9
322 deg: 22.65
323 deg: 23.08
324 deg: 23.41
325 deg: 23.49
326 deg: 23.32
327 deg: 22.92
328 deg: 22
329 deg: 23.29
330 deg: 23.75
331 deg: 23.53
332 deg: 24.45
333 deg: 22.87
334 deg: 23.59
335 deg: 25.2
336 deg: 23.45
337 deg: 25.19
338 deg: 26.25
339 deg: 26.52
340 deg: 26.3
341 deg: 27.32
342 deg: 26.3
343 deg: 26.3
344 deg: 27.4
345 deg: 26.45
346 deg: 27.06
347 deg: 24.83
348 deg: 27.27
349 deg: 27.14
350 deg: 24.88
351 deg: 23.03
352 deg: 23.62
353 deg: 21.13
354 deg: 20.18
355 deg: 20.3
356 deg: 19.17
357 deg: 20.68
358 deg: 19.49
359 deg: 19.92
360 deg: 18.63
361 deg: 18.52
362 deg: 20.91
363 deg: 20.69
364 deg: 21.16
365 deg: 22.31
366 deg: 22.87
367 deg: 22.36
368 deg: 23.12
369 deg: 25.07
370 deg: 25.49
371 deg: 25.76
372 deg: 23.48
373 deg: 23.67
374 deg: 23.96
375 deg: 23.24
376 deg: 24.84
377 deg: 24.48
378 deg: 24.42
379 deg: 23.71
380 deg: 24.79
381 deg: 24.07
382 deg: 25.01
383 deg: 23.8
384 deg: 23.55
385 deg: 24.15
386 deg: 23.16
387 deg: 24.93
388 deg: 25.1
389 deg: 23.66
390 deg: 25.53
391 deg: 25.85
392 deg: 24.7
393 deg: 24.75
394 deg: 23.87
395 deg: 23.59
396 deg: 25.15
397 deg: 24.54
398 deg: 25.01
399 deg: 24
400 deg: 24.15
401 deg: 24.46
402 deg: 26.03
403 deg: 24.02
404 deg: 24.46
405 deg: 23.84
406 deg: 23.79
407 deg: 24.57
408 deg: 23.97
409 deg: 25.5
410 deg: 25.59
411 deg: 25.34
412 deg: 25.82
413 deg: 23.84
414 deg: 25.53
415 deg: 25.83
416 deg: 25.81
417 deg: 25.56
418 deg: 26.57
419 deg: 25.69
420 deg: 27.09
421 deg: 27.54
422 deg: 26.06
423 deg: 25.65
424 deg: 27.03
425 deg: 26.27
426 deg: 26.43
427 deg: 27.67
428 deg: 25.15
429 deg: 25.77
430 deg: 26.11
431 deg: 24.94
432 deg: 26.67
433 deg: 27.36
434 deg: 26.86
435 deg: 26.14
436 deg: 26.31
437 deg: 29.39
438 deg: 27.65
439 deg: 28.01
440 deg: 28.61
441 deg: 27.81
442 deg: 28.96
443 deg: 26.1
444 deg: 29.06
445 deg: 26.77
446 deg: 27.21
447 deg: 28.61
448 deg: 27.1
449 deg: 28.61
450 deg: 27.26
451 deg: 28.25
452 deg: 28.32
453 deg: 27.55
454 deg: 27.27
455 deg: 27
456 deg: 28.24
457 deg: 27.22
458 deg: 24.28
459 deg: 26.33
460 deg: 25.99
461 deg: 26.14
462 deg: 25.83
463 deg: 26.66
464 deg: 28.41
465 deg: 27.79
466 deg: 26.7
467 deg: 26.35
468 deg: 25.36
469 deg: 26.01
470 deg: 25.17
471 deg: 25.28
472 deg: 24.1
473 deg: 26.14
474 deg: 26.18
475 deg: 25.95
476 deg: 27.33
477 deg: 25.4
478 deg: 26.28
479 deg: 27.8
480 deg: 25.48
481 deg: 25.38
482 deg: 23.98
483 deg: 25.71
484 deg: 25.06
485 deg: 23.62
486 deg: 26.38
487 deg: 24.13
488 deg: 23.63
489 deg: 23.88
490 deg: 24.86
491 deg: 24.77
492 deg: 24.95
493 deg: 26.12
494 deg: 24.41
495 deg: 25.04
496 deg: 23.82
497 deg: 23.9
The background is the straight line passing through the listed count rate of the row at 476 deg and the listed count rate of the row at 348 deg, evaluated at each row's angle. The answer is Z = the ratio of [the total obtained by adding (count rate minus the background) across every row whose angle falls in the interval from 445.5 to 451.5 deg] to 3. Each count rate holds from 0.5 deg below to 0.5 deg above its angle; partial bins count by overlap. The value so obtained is 1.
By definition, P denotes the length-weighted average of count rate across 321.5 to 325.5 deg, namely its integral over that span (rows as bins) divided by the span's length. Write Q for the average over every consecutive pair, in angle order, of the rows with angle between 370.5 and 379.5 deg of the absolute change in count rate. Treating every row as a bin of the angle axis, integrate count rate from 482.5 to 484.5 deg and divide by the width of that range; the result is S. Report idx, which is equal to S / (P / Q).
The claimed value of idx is 0.85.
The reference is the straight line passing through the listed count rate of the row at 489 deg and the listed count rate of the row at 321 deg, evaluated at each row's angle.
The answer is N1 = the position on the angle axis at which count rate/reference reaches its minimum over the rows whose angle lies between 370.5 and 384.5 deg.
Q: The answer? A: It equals 375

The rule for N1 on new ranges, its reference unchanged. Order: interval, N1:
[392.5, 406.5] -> 395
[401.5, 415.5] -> 406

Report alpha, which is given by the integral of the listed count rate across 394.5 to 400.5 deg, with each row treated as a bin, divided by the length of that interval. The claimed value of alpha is 24.4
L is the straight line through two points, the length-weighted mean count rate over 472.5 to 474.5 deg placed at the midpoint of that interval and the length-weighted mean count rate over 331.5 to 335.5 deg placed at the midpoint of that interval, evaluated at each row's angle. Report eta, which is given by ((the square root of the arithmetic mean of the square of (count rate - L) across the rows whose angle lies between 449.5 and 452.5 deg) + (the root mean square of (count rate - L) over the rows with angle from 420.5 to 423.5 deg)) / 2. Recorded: 1.75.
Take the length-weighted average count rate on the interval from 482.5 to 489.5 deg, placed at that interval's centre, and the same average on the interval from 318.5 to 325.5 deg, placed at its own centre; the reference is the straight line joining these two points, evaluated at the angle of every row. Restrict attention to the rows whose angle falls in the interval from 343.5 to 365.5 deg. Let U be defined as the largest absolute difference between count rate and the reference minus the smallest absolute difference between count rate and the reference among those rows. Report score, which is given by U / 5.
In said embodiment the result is 0.9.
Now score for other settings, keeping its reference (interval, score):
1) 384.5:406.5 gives 0.5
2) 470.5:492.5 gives 0.6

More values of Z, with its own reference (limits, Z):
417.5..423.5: -2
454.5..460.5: -2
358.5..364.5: -15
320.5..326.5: -8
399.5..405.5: -6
